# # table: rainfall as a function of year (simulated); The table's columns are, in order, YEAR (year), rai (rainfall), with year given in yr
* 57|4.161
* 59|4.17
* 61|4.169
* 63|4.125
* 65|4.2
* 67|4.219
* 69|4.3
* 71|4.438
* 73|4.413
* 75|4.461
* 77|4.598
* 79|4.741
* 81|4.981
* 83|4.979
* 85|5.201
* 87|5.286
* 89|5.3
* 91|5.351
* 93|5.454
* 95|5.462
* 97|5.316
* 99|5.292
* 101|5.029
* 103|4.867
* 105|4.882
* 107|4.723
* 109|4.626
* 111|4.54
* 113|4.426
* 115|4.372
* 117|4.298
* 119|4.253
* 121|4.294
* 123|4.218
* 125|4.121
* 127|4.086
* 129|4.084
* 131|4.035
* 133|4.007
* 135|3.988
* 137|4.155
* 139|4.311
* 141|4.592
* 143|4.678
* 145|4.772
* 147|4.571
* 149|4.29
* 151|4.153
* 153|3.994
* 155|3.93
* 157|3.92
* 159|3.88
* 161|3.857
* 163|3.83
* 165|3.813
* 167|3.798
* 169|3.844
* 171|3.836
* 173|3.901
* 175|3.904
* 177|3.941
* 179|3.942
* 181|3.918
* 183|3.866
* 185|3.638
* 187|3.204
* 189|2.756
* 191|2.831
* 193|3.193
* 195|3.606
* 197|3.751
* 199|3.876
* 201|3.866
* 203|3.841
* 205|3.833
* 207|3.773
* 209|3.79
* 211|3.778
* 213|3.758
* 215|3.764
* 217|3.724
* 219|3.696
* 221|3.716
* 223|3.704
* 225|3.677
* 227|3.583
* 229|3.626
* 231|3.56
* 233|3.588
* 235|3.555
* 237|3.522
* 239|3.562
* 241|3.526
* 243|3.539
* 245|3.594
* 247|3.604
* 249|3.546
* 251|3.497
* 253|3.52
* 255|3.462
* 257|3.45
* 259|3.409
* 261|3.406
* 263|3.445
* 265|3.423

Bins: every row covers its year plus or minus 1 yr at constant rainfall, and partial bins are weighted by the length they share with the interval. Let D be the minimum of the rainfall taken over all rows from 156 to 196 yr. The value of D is 2.756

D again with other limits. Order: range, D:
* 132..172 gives 3.798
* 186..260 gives 2.756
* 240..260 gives 3.409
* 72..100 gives 4.413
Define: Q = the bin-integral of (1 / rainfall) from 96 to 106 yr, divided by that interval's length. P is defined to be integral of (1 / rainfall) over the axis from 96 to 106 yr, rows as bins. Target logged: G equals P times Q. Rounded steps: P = 2.0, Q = 0.197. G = 0.4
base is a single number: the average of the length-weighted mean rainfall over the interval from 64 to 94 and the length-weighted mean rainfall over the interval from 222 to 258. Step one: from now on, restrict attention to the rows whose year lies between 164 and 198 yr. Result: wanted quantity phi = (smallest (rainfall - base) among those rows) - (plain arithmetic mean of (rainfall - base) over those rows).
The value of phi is -0.88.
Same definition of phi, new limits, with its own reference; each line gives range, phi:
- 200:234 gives -0.16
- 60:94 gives -0.59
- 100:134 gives -0.40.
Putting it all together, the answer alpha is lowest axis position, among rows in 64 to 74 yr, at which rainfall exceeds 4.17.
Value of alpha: 65 yr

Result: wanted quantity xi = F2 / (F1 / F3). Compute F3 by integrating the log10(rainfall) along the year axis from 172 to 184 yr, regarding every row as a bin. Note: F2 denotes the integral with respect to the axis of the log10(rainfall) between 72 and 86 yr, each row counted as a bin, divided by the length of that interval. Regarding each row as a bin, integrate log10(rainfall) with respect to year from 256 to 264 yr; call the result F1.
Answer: 1.13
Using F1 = 4.3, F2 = 0.68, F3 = 7.1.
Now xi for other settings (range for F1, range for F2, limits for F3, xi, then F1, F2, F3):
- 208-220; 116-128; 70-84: 0.85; 6.9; 0.62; 9.3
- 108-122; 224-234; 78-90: 0.52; 9.0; 0.56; 8.5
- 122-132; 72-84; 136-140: 0.27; 6.1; 0.67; 2.5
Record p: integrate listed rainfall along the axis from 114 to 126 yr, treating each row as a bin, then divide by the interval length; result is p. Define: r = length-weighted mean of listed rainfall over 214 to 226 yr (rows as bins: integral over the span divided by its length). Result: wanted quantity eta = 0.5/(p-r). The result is 0.9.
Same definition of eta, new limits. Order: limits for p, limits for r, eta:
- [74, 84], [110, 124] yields 1.2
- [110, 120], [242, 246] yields 0.6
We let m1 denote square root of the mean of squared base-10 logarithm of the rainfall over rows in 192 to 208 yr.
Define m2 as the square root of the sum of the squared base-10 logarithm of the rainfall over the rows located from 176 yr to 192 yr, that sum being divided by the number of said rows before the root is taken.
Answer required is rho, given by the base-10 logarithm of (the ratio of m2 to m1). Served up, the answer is -0.020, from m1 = 0.57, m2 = 0.54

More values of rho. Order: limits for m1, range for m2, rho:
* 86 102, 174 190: -0.111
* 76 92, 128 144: -0.051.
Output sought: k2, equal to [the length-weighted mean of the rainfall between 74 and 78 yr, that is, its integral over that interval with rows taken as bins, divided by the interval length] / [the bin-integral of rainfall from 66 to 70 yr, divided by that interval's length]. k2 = 1.06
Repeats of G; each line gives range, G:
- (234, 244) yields 0.8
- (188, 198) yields 1.0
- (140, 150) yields 0.5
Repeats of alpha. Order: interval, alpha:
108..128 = 109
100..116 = 101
